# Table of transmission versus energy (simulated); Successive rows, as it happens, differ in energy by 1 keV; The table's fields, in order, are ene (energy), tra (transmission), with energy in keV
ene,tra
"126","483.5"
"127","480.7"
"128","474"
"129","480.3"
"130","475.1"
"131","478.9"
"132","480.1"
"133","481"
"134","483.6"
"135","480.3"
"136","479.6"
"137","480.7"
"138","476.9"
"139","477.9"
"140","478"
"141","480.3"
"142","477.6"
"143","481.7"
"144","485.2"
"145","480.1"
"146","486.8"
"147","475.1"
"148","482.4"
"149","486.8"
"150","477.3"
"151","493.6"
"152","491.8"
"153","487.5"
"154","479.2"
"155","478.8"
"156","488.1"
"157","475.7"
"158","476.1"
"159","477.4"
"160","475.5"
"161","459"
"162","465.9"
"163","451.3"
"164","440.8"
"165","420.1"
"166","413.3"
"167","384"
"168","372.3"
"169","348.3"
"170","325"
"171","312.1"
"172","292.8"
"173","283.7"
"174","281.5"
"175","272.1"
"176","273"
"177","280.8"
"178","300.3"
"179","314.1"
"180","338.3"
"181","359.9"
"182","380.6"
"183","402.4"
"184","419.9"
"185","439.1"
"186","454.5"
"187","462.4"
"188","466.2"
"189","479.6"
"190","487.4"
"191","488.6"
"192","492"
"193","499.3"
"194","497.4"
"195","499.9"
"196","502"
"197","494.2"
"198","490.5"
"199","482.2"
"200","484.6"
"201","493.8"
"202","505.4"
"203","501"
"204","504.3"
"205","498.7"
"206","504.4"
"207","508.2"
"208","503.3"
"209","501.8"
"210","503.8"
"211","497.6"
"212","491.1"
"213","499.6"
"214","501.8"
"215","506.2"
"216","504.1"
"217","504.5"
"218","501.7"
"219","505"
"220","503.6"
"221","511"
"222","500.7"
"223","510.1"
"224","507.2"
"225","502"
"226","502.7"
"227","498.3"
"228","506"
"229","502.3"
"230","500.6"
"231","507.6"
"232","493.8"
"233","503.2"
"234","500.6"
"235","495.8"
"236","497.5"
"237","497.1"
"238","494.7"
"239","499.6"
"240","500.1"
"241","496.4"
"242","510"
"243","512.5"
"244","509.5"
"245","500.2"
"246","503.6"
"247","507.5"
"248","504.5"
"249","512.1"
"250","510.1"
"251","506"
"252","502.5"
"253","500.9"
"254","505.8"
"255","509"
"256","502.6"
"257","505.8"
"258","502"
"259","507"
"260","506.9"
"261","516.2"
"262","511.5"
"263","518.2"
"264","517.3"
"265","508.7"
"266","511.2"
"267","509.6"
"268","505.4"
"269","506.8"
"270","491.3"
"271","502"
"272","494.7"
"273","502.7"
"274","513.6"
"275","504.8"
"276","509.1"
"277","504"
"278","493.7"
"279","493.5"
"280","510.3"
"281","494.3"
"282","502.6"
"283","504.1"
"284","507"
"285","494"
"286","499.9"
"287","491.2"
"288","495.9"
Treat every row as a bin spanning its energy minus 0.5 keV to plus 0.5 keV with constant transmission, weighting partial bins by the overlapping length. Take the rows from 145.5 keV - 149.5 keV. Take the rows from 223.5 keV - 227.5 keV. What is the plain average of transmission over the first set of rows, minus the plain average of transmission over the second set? -20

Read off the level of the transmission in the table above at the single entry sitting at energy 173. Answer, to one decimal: 283.7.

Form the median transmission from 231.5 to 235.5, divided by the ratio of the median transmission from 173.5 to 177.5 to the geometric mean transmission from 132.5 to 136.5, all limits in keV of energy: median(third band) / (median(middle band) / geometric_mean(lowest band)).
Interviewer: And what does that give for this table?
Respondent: 866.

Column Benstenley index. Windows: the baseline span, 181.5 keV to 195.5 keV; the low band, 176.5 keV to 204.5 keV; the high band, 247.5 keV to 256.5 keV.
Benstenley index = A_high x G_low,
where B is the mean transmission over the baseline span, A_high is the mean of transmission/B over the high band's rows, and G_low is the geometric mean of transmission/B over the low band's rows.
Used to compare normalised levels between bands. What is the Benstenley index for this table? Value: 1.05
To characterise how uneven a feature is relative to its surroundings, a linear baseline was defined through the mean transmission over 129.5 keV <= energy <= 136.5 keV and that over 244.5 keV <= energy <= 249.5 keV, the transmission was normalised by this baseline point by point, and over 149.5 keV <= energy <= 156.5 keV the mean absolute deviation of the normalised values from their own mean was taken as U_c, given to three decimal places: 0.012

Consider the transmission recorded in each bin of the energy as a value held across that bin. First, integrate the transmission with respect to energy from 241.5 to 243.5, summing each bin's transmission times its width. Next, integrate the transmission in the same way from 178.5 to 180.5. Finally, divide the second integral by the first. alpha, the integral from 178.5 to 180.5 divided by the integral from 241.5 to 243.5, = 0.64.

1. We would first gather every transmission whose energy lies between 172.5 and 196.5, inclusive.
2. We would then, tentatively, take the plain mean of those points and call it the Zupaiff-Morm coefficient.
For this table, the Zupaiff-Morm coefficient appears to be 403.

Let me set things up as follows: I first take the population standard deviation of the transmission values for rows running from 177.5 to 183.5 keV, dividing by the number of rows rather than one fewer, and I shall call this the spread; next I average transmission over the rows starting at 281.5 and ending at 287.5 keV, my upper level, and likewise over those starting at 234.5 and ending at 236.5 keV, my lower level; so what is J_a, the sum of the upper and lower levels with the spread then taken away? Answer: 961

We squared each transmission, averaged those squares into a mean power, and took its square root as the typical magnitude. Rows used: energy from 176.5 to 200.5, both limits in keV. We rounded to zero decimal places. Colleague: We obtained 444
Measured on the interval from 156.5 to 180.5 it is 380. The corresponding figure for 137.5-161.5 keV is 480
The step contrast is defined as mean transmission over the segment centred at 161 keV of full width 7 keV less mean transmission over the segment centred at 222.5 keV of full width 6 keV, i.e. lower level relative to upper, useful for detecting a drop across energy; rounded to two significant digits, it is -42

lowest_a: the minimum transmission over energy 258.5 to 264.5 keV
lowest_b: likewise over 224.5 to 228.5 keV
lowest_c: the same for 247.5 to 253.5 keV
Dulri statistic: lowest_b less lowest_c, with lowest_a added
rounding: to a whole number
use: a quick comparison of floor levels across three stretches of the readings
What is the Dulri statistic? 504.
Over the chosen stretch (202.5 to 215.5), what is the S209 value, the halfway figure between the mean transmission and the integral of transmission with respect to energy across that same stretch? 3512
